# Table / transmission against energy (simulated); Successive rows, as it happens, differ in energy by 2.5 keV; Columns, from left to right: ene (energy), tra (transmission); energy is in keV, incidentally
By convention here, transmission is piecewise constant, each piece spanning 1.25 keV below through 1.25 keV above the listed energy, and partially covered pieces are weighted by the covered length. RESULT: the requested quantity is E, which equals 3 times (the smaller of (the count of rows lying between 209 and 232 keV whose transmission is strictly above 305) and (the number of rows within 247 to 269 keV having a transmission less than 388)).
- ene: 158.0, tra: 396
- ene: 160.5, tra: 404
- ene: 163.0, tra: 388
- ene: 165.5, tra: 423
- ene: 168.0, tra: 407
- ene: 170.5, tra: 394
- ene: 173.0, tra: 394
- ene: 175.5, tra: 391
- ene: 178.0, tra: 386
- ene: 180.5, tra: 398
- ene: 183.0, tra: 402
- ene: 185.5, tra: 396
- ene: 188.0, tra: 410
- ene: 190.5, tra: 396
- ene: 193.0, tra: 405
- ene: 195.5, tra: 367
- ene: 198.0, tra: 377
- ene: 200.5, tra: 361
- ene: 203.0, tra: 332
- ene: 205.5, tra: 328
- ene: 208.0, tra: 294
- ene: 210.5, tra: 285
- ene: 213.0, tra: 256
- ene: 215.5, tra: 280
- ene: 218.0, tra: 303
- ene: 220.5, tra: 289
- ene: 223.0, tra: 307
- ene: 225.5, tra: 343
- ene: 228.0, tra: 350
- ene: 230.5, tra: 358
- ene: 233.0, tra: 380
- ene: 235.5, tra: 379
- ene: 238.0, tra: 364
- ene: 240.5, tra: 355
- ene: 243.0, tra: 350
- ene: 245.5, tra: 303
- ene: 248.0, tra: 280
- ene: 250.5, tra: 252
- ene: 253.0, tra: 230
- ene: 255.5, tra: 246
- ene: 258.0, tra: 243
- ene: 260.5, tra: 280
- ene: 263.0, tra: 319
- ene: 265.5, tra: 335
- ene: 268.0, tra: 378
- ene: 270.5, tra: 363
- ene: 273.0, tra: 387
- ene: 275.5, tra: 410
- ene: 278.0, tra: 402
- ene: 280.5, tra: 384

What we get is 12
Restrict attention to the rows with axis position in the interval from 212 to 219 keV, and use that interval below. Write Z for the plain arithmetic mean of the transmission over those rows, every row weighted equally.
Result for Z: 280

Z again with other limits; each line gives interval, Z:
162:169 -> 406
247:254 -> 254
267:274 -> 376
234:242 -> 366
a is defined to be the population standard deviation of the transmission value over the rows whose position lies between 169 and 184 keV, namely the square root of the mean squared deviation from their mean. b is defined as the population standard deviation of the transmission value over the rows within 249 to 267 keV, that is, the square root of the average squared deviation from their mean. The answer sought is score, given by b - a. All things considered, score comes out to 33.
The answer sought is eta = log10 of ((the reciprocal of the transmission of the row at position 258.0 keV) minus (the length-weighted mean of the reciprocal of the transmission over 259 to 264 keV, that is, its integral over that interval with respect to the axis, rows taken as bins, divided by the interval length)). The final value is -3.1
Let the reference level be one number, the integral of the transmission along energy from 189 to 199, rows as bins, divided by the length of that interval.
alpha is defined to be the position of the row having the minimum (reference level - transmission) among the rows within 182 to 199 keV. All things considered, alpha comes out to 188.0 keV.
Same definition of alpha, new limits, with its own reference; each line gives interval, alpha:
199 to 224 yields 200.5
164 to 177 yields 165.5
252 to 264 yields 263.0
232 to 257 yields 233.0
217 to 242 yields 233.0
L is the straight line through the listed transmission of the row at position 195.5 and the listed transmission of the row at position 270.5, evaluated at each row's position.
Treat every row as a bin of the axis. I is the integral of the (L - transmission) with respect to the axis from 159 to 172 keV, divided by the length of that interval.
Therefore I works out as -34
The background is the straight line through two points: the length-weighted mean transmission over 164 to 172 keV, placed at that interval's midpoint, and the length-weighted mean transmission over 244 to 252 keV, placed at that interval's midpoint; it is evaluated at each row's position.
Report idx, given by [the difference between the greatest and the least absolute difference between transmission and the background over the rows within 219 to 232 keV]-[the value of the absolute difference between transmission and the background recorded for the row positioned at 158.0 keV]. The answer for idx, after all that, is 12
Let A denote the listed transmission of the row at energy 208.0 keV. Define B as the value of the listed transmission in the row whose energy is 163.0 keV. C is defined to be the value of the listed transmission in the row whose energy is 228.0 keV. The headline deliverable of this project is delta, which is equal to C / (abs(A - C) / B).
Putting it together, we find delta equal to 2425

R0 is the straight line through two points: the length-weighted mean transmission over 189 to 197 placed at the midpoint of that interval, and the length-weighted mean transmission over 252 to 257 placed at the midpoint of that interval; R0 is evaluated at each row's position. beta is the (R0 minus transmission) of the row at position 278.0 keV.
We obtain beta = -221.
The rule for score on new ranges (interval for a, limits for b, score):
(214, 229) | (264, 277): -1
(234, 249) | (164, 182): -24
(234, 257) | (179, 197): -41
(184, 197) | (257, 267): 21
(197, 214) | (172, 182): -35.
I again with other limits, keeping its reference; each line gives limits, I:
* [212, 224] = 79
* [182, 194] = -34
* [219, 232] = 36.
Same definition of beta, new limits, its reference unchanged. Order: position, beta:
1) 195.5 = 16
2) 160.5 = 65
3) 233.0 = -89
